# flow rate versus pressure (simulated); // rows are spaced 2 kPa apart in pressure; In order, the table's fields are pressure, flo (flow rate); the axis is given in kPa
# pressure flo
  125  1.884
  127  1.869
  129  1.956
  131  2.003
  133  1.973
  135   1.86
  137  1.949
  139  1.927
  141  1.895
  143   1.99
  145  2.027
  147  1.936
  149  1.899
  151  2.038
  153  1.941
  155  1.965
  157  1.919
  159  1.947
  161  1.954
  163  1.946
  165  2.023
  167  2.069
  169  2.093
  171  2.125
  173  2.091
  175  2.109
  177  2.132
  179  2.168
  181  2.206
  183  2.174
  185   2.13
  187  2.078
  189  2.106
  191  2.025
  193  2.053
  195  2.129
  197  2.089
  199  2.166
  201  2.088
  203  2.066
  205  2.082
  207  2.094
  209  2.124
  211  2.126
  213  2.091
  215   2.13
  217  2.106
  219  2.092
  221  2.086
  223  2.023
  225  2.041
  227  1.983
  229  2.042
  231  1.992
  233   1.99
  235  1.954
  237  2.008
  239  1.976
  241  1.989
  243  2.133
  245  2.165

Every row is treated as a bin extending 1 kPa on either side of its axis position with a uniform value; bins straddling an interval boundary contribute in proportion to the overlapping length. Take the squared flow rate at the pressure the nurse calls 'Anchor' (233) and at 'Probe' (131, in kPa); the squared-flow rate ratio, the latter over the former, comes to 1.01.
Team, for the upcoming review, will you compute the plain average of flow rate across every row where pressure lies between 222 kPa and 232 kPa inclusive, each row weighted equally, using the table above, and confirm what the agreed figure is 2.016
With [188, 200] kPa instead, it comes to 2.095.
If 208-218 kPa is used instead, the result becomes 2.115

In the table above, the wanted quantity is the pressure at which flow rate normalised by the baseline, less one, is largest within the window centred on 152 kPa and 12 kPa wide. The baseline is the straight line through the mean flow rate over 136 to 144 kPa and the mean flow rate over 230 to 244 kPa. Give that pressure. 151 kPa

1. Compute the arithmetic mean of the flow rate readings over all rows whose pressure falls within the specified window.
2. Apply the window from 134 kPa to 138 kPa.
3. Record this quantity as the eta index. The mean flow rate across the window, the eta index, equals 1.90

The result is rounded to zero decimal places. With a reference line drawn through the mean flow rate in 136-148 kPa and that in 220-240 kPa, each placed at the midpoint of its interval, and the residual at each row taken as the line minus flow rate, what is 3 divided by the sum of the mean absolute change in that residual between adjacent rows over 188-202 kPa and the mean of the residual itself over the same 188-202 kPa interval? -70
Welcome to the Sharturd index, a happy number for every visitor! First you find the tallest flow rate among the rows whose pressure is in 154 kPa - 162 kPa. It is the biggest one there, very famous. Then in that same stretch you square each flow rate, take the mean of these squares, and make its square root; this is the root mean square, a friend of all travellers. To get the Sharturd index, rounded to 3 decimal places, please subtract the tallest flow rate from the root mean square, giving -0.019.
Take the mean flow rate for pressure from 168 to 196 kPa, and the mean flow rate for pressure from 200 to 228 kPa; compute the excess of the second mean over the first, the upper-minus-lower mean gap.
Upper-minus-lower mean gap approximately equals -0.03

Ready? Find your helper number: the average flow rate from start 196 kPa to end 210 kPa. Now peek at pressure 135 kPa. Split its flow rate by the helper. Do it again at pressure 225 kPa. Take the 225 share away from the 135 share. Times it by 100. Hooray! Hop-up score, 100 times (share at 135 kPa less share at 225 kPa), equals -8.6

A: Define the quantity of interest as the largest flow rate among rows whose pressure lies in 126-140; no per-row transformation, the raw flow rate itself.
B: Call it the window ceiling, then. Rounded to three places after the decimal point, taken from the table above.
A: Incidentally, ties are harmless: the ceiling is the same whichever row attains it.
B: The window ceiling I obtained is 2.003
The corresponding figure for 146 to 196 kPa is 2.206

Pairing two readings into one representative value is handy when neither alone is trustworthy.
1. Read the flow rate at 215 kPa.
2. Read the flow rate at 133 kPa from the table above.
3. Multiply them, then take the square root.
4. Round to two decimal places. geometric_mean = 2.05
